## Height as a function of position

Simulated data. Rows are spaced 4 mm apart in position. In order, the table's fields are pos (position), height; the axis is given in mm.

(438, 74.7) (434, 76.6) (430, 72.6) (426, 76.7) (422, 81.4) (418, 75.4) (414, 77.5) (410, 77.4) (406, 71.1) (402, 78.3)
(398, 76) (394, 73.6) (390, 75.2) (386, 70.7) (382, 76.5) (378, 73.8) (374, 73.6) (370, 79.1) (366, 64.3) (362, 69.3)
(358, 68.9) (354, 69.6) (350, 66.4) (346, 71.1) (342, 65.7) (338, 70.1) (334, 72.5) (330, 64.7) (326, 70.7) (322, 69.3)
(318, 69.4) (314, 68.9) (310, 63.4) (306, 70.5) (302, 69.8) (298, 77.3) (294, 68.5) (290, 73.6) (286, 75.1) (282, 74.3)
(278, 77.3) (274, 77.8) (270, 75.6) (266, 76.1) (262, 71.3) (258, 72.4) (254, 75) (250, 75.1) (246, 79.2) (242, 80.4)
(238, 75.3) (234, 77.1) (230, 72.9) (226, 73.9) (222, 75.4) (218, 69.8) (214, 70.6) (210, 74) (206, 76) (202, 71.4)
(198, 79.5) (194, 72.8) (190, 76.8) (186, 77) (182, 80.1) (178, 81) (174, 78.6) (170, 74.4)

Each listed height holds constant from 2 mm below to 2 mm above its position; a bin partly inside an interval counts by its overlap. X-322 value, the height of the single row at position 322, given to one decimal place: 69.3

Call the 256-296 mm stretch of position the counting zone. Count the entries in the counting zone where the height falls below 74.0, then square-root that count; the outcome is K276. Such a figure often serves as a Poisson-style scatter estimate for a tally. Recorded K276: 2.0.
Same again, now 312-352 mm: 3.2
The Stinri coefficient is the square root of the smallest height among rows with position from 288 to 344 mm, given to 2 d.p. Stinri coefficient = 7.96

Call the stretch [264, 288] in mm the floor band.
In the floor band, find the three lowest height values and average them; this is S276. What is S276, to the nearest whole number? 75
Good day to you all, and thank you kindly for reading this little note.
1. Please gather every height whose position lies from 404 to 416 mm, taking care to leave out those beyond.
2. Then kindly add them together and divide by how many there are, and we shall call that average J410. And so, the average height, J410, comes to 75.3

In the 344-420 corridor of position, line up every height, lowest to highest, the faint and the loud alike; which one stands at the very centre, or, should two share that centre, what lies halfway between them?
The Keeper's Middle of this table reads 73.6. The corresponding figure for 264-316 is 74.3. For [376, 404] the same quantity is 75.2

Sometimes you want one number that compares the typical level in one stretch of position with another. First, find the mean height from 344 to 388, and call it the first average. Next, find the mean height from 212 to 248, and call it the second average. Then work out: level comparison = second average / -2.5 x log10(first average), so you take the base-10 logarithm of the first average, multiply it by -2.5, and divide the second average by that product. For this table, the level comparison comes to -16.2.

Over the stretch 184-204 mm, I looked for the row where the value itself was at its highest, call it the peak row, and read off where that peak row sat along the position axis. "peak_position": 198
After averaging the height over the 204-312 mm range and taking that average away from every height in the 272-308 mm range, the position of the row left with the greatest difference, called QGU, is 274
